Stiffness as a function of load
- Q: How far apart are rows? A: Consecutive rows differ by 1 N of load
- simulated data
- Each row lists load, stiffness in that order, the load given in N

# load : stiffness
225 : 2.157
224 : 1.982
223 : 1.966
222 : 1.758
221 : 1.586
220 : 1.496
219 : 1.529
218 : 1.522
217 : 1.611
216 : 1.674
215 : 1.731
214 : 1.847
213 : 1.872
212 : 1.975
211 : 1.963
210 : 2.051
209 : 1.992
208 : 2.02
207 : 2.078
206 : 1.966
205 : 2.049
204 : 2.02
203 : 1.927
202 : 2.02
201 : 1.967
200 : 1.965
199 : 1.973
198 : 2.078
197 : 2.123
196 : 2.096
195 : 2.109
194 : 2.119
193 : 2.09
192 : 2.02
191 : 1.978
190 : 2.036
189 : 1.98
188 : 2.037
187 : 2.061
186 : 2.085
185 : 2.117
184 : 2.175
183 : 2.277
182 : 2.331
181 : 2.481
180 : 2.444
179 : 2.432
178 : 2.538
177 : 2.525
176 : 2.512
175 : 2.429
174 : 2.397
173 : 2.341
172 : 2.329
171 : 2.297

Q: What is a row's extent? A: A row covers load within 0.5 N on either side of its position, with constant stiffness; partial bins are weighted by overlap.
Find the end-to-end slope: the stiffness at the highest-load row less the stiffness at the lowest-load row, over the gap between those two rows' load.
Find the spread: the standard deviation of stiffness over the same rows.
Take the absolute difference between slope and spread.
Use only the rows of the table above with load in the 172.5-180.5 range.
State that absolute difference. 0.05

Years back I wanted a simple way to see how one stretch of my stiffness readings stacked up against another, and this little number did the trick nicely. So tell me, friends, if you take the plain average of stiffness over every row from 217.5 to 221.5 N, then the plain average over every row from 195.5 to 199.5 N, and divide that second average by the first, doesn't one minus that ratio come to -0.35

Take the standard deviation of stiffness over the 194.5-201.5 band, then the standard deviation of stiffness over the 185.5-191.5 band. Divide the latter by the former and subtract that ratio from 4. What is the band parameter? 3.41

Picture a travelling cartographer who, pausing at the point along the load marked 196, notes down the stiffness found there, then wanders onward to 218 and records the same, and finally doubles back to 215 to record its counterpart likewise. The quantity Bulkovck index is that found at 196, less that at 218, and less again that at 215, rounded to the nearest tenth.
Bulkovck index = -1.2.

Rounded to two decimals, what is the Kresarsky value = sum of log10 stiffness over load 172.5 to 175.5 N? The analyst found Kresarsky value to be 1.13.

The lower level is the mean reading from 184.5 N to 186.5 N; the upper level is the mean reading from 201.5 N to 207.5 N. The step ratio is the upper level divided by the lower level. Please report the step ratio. 0.96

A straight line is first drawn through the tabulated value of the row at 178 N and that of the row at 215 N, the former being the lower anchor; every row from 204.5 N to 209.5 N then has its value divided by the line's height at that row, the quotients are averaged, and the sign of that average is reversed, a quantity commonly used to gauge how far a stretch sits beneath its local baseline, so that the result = -1.06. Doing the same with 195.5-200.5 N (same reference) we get -0.97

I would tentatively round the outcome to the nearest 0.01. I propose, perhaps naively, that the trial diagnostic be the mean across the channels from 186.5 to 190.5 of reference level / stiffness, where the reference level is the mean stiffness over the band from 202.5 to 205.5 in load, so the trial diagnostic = 0.99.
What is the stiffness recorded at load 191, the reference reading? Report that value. 1.978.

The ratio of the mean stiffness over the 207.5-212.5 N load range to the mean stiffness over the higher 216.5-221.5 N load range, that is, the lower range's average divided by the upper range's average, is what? 1.29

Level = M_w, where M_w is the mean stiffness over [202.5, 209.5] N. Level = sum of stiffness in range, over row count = 2.01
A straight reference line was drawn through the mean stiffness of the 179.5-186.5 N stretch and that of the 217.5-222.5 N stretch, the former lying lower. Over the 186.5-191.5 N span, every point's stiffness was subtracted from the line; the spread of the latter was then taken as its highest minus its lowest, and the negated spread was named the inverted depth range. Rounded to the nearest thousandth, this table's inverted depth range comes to -0.075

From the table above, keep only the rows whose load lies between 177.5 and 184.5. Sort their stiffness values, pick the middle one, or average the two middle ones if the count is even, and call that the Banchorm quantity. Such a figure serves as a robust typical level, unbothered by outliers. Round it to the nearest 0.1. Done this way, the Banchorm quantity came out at 2.4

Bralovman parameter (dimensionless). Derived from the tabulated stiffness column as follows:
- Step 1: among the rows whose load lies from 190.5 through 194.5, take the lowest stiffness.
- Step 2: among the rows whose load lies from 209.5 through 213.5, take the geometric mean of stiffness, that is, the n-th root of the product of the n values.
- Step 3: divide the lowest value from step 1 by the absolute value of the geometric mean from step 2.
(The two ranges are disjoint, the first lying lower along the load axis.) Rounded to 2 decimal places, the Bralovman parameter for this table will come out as 1.01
